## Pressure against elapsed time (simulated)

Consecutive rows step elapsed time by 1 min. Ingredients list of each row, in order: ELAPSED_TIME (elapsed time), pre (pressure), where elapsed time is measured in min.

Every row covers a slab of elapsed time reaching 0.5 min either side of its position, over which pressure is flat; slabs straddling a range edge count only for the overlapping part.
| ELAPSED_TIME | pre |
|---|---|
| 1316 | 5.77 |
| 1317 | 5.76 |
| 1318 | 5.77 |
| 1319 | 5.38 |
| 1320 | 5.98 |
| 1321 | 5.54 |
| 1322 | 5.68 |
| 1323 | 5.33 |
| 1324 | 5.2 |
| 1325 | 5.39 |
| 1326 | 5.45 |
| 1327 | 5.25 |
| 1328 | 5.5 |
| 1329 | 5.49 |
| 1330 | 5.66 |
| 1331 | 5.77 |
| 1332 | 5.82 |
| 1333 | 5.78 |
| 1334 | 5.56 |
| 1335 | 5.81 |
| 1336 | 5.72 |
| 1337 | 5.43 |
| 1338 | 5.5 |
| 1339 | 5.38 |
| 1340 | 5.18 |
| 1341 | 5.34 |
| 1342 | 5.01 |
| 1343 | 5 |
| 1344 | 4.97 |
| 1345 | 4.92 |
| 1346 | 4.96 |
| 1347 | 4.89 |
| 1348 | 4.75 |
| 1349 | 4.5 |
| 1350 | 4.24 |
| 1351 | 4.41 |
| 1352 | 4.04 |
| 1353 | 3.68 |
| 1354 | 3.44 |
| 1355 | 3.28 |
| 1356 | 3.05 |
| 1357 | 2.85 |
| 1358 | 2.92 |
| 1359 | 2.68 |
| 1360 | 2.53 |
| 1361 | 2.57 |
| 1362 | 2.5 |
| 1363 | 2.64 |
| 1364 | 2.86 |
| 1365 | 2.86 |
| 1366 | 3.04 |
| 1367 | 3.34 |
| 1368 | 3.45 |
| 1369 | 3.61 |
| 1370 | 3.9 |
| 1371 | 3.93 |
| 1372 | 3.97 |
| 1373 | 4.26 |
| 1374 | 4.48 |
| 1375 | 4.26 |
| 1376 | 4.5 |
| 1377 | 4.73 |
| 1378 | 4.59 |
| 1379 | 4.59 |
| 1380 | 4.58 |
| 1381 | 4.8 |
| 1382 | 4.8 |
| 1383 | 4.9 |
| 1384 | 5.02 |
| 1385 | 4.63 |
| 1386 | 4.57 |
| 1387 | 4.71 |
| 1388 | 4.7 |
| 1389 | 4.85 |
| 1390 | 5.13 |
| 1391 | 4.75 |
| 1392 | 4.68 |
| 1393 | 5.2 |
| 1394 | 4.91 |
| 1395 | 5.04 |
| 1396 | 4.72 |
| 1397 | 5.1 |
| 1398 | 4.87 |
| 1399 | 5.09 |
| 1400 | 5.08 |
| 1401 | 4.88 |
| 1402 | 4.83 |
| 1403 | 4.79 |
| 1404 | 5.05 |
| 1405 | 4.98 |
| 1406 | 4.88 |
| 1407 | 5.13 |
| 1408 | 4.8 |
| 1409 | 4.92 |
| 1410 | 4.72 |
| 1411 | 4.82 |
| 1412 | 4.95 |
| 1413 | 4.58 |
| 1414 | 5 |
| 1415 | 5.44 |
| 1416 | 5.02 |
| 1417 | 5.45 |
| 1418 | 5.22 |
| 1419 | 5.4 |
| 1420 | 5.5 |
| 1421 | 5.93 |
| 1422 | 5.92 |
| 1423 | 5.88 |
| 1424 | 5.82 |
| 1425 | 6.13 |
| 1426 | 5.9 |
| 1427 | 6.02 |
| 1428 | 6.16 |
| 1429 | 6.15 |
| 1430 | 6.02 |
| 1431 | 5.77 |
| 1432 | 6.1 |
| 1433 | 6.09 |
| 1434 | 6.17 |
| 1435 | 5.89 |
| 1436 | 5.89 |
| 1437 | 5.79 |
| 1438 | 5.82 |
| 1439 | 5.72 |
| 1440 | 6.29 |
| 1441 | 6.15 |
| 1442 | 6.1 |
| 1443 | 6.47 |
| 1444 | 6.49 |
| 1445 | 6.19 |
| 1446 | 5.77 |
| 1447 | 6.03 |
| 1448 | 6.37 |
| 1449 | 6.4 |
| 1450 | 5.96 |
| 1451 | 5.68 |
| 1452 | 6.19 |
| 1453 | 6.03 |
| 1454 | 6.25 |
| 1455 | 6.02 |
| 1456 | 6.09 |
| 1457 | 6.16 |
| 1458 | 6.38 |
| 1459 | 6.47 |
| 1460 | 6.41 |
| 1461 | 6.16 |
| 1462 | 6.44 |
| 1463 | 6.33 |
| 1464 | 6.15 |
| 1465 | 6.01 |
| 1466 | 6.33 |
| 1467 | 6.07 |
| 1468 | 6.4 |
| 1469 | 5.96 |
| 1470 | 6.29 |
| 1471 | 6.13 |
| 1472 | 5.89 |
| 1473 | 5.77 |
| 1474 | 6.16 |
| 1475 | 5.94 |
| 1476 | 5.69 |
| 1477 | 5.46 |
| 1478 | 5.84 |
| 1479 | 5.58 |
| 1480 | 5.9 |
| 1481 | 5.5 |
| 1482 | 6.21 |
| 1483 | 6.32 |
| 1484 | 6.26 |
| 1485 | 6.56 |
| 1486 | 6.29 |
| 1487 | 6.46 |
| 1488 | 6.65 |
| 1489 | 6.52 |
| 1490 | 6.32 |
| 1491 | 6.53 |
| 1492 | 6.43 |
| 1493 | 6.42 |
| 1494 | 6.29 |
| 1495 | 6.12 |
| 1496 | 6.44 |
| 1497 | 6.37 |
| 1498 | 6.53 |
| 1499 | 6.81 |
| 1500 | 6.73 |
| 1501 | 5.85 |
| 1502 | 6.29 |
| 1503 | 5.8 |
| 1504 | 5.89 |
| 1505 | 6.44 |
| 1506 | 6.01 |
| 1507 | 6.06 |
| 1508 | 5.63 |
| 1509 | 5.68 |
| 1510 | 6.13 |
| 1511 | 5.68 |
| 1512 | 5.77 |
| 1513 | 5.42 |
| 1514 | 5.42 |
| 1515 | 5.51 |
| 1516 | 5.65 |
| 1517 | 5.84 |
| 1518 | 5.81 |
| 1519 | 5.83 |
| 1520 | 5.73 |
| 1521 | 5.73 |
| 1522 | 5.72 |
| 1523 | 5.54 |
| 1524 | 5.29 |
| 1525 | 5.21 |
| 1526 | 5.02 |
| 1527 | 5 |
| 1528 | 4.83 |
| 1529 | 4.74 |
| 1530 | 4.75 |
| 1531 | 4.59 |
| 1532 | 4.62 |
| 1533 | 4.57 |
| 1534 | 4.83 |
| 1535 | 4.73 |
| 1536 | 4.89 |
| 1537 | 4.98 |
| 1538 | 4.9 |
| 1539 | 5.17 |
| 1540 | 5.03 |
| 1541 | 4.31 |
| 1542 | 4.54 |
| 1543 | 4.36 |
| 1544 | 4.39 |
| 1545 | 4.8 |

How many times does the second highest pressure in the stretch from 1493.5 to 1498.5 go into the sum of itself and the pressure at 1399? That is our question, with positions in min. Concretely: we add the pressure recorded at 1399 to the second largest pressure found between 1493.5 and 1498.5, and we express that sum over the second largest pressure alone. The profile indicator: 1.79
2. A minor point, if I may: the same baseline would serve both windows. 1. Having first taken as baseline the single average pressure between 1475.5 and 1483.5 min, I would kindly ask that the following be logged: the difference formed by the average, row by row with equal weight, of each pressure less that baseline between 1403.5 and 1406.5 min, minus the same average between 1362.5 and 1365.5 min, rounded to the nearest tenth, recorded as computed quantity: 2.2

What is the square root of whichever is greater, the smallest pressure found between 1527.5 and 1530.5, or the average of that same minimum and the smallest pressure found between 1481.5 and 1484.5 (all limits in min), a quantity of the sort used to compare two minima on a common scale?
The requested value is 2.34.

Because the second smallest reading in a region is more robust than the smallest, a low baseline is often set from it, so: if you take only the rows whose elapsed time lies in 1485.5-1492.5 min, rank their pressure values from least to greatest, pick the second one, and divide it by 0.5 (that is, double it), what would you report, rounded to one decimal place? 12.6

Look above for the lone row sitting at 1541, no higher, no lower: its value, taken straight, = 4.31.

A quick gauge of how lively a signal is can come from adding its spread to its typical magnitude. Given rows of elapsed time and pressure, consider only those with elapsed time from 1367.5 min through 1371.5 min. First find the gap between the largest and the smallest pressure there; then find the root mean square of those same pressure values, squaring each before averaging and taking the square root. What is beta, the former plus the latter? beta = 4.2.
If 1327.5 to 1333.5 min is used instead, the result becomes 6.0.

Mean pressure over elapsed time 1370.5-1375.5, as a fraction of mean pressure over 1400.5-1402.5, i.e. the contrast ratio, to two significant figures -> 0.86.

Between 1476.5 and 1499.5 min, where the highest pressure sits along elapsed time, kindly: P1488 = 1499 min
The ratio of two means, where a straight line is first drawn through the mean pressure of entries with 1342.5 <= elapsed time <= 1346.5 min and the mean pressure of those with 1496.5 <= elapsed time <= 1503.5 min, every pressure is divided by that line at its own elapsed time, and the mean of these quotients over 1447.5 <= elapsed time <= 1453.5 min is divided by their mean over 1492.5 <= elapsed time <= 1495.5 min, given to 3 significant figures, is 1.04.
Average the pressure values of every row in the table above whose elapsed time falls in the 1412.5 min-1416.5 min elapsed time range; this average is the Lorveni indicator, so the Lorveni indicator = 5.01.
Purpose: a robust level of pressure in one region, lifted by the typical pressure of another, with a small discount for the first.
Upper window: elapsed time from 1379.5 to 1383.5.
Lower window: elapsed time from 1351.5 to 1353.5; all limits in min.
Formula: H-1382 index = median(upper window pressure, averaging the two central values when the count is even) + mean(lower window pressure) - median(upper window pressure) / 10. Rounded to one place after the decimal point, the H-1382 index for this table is 8.2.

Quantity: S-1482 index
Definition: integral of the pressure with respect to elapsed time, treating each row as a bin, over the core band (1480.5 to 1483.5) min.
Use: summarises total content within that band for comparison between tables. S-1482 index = 18.0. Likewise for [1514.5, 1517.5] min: 17.0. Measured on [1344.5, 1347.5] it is 14.8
